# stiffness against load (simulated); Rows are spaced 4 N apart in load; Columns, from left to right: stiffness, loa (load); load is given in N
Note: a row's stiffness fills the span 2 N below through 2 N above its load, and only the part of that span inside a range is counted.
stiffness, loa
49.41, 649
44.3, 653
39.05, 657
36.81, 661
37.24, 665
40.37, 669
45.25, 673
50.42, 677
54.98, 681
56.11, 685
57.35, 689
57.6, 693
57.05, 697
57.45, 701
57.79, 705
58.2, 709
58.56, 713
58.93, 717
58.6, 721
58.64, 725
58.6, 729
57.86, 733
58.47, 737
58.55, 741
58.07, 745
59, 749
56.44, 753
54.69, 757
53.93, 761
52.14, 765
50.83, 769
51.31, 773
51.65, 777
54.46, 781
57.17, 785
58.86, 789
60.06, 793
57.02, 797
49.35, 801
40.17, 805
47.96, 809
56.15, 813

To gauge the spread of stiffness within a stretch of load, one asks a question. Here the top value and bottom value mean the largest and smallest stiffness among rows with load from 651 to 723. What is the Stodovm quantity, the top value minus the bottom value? 22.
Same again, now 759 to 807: 20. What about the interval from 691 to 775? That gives 8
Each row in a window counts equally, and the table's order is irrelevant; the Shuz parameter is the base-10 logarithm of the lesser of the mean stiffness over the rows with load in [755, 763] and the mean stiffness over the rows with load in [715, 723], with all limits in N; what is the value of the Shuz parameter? 1.73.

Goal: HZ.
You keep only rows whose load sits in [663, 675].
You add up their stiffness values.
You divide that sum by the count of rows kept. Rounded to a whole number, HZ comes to 41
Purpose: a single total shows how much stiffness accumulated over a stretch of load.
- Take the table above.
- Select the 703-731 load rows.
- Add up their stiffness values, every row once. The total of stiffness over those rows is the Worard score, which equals 409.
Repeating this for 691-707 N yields 230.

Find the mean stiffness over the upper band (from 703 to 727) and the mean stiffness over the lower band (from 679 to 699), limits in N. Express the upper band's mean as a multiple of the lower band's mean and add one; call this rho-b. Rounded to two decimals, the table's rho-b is 2.03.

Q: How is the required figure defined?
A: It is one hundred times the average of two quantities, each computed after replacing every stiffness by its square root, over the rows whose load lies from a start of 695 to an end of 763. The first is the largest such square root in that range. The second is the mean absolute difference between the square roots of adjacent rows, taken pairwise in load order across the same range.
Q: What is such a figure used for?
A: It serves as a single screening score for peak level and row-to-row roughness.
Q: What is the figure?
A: 386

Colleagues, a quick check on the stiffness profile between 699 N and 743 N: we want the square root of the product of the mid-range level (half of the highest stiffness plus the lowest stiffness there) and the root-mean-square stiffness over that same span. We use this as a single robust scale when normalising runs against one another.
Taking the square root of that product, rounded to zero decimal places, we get 58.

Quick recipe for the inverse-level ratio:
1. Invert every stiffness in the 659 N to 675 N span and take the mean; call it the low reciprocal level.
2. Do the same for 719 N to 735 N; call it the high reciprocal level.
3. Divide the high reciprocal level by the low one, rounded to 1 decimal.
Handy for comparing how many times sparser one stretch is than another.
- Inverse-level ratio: 0.7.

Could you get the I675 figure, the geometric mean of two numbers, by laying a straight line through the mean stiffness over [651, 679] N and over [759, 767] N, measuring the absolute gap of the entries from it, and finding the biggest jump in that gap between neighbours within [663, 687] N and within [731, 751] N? 2.1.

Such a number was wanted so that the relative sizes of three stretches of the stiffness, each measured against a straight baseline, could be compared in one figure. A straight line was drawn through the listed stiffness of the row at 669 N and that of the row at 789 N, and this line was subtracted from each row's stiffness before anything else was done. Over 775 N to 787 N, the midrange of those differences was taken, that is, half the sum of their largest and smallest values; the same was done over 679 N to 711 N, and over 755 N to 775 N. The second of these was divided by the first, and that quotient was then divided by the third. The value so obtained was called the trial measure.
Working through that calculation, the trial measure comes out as 1.84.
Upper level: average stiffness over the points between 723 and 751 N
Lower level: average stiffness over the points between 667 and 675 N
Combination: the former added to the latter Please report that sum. 101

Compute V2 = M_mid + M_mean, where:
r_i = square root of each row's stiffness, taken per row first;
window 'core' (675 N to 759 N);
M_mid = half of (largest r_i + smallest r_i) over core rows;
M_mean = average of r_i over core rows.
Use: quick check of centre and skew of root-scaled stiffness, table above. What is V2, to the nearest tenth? 15.0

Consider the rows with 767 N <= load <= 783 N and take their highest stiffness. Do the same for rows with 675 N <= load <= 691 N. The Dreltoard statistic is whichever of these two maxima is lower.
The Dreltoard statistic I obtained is 54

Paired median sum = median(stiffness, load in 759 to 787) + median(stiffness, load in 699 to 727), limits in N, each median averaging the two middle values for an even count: 111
